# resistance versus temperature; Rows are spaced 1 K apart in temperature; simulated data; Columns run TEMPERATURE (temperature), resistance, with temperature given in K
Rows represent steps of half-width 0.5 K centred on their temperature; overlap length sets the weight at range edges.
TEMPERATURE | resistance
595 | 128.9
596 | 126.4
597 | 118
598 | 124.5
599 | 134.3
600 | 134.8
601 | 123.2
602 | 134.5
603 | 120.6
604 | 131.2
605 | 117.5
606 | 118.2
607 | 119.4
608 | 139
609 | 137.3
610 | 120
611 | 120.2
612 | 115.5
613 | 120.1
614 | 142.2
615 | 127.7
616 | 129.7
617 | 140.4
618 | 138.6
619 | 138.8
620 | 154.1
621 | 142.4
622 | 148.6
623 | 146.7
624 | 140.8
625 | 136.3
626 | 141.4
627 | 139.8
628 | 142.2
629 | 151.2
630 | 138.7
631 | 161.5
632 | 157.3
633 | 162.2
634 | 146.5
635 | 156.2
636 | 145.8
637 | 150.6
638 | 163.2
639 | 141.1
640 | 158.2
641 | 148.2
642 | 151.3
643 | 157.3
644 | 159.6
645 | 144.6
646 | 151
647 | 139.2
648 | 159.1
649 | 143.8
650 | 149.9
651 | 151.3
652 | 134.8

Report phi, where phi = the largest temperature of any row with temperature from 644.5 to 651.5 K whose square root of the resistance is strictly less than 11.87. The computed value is 647 K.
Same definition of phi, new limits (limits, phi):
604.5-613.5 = 613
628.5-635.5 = 630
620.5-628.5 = 627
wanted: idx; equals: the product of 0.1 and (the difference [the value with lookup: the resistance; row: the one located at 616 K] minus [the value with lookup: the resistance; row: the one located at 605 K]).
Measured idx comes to 1.2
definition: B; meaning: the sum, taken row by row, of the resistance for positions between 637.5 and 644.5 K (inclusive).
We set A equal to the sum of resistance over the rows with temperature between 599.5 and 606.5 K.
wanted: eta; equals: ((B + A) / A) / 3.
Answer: 0.74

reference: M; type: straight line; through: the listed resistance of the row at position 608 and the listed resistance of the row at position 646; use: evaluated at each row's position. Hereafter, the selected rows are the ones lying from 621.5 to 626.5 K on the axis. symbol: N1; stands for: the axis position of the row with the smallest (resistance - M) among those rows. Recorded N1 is 625 K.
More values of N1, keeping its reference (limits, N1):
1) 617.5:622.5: 619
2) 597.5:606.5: 605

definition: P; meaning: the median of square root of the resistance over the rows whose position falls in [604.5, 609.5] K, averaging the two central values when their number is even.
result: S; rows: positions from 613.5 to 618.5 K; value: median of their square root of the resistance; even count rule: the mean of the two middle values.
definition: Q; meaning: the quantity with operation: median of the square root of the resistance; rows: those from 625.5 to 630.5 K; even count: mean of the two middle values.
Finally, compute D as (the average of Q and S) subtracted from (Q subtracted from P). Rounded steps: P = 10.9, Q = 11.9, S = 11.8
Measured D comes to -12.8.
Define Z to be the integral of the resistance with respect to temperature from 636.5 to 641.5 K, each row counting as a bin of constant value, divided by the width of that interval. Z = 152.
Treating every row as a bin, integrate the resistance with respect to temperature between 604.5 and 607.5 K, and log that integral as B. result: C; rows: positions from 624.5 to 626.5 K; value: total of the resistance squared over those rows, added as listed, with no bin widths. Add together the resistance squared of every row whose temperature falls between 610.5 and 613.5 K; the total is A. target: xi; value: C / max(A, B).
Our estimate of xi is 0.91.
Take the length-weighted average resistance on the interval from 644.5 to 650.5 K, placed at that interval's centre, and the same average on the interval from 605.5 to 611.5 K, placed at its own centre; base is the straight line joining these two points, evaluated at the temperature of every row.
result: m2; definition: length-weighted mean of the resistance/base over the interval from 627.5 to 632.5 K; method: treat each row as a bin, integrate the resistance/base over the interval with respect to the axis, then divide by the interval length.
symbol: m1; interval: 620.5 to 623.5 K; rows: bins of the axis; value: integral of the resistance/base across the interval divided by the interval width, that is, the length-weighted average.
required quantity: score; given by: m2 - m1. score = -0.01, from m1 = 1.09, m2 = 1.09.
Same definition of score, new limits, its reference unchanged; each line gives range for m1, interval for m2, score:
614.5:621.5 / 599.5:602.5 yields 0.02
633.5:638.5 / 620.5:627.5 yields -0.02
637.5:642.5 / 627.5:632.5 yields 0.03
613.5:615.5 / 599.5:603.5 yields 0.01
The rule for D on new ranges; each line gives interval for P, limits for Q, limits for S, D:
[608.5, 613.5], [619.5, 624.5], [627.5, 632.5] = -13.4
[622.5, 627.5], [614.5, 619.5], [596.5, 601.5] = -11.4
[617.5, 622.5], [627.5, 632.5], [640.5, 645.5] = -12.7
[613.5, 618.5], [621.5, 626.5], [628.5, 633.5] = -12.3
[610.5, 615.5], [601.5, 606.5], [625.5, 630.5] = -11.5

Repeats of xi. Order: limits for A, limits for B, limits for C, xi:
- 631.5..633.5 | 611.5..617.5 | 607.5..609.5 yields 0.75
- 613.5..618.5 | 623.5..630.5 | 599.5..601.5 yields 0.36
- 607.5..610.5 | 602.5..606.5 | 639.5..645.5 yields 2.68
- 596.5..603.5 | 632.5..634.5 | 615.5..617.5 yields 0.32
